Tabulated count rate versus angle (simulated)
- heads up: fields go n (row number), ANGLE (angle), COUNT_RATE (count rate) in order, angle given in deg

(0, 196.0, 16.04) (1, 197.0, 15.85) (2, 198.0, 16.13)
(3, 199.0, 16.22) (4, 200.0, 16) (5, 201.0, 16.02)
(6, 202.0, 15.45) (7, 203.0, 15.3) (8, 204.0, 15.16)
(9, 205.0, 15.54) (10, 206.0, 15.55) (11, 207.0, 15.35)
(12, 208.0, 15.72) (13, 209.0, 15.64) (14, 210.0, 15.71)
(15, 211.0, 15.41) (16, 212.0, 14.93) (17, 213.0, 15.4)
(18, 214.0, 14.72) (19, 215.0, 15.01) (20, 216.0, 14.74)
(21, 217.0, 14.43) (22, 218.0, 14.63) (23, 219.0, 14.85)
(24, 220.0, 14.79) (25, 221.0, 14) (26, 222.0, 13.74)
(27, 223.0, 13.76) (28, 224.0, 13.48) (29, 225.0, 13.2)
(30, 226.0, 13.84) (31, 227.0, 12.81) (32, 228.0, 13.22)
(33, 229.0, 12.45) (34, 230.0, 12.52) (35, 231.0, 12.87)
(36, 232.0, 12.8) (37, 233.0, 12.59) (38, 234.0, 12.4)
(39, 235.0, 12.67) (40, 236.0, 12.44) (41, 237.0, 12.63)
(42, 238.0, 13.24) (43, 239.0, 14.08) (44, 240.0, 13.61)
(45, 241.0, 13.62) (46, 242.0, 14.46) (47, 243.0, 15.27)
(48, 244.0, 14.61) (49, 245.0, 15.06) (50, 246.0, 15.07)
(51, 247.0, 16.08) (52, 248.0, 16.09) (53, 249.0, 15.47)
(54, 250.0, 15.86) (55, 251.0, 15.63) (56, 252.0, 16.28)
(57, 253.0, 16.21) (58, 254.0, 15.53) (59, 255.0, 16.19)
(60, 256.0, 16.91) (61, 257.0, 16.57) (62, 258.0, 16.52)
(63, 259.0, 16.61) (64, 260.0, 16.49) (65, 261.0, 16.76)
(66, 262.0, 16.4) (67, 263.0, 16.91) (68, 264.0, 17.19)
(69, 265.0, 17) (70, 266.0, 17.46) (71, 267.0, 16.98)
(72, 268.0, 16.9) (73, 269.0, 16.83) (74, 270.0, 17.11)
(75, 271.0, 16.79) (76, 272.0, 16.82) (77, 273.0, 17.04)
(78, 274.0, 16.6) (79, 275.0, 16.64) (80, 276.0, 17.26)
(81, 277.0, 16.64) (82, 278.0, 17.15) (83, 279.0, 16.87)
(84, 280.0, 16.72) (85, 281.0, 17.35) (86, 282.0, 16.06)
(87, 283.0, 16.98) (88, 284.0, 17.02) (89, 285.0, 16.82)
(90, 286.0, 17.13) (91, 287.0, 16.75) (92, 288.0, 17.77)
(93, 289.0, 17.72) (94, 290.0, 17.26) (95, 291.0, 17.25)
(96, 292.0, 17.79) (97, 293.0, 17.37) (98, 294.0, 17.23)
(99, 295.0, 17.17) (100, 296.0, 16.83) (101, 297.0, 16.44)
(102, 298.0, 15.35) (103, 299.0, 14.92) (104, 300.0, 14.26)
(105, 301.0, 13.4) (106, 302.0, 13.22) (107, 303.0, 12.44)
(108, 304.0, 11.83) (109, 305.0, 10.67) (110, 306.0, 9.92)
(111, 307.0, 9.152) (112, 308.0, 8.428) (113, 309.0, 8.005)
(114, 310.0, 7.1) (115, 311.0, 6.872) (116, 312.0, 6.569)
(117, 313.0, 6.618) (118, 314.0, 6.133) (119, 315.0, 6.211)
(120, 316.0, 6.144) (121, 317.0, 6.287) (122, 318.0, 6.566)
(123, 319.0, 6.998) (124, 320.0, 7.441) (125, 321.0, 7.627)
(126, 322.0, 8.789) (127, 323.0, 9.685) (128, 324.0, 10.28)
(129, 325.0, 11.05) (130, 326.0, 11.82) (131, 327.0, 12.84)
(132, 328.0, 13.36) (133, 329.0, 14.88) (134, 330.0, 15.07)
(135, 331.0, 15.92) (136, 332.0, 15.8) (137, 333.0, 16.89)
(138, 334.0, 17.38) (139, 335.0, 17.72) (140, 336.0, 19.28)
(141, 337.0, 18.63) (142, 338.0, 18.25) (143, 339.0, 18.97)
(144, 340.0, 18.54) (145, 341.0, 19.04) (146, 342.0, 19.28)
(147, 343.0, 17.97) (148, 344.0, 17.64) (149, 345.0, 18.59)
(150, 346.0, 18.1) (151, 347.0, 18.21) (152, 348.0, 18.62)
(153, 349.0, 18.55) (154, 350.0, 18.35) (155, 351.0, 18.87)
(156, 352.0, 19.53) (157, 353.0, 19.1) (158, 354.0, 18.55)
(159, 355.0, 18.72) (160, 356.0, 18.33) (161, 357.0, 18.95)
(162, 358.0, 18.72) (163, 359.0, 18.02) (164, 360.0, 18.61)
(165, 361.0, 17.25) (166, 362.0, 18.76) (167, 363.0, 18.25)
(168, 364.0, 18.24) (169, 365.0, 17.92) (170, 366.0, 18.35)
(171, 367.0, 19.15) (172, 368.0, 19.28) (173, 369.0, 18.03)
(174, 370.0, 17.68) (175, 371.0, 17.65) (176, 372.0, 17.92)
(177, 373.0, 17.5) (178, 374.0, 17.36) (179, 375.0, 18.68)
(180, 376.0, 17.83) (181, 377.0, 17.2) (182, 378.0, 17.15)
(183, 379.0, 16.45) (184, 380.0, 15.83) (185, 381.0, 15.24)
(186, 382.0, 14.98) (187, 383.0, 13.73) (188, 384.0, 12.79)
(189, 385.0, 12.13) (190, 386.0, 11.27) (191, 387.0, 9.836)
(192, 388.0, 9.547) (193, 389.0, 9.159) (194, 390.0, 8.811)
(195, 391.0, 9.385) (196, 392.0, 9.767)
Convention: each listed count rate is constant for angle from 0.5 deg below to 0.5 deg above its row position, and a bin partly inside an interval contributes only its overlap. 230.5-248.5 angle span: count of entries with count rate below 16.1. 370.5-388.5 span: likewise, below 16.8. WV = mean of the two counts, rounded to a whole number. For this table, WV 14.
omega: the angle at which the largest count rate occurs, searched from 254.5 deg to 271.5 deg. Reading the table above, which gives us 266.0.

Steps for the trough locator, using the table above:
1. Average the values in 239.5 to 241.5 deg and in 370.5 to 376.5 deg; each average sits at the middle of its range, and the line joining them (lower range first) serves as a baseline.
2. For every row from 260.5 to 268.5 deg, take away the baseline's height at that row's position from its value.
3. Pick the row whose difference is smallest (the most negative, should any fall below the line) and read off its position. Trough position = 262.0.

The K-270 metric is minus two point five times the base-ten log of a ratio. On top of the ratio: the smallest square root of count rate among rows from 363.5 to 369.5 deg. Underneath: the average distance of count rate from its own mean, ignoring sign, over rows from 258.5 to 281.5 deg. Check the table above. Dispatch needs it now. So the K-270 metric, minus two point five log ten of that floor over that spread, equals -3.2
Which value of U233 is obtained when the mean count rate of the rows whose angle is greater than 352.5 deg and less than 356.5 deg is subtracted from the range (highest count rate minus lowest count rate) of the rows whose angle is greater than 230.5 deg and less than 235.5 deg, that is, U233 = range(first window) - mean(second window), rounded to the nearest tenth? -18.2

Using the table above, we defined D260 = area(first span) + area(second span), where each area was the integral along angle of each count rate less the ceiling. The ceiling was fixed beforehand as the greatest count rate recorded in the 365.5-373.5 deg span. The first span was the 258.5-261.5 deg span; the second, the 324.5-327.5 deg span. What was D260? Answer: -30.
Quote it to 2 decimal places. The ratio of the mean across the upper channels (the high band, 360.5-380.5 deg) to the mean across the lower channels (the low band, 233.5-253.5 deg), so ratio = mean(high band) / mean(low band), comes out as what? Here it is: 1.23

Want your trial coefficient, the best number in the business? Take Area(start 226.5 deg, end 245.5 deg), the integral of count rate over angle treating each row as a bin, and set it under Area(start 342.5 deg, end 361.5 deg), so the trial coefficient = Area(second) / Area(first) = 1.38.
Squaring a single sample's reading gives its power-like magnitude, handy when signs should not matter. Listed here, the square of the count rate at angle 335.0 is 314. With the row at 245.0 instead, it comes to 227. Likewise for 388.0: 91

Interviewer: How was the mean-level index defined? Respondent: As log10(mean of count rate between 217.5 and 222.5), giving 1.16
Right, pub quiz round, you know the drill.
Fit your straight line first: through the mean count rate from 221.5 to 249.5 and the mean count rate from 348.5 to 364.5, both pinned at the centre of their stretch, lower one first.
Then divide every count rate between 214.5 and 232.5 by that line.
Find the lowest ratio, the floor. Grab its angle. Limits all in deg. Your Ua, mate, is 229.0 deg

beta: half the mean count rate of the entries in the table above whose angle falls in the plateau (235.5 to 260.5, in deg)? 7.6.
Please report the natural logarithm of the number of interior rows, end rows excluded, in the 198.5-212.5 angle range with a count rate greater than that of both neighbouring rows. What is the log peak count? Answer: 1.4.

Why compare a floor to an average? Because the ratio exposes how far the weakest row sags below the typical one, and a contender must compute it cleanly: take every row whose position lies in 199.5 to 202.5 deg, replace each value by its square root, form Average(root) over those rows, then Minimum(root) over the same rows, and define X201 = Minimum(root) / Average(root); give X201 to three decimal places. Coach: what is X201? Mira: 0.988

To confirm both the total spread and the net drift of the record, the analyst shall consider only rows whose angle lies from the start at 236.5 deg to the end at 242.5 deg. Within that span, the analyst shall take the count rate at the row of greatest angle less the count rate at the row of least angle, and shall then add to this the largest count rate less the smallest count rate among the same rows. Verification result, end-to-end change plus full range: 3.7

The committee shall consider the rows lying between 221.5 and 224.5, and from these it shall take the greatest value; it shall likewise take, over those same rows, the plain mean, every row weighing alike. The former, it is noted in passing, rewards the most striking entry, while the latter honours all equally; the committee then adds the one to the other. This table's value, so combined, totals 27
